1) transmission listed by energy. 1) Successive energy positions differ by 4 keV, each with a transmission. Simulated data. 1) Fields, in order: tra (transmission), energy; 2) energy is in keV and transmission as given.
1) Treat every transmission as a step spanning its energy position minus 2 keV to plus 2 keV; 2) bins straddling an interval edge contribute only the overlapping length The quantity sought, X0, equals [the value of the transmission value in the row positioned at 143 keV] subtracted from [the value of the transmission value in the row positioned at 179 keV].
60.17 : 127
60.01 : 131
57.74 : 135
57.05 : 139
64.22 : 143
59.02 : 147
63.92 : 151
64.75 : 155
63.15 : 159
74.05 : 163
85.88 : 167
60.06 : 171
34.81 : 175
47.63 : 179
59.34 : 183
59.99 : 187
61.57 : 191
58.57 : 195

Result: -17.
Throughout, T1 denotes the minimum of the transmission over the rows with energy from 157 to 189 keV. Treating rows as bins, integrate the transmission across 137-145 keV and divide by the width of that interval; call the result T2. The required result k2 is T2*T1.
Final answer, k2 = 2111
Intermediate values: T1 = 34.81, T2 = 60.6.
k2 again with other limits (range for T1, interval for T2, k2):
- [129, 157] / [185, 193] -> 3467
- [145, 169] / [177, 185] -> 3157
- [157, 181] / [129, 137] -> 2049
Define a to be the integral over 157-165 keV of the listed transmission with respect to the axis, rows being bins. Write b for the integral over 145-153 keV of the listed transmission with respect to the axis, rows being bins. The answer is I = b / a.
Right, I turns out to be 0.90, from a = 549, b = 492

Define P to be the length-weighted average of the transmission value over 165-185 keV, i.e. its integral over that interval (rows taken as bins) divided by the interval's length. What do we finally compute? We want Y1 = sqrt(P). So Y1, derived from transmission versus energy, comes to 7.6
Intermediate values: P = 57.5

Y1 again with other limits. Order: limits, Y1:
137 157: 7.9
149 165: 8.2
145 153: 7.8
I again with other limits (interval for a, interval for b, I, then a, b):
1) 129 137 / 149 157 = 1.09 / 471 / 515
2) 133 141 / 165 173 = 1.27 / 459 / 584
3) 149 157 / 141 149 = 0.96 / 515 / 493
